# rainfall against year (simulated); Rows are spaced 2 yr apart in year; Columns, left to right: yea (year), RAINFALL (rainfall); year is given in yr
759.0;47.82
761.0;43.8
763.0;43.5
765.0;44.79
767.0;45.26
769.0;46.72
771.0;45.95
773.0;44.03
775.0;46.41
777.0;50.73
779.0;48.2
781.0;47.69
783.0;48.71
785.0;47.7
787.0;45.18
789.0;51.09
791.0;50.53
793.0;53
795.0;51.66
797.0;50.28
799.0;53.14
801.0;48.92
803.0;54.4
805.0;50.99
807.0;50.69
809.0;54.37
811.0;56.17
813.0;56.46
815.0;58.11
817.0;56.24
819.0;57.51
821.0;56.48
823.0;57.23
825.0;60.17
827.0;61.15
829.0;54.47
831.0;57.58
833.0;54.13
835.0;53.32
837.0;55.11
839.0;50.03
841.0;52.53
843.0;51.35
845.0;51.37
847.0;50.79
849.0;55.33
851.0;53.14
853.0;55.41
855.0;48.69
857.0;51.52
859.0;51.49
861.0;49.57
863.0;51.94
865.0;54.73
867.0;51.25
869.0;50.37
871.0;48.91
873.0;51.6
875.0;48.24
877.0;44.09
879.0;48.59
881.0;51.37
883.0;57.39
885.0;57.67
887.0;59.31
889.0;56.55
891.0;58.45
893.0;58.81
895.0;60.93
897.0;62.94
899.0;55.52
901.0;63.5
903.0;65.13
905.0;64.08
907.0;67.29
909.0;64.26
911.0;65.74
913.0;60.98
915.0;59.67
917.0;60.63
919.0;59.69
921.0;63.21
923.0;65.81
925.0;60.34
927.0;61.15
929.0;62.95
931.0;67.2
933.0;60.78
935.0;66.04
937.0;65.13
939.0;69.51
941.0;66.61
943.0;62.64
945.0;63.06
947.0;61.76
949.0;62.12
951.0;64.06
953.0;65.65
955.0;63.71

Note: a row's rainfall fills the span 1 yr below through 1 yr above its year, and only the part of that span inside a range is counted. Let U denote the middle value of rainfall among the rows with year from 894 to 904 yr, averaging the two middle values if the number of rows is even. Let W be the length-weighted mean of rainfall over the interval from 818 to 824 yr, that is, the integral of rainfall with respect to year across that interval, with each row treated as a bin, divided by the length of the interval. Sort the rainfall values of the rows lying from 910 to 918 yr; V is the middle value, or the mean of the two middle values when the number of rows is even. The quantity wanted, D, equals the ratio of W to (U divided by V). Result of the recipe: 55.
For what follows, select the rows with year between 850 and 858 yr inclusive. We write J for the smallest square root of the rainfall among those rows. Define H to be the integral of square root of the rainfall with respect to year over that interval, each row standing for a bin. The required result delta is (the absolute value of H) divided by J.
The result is 8.28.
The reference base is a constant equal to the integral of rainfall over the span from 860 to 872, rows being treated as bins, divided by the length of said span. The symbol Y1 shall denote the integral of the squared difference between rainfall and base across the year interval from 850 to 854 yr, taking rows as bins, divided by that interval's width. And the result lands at 11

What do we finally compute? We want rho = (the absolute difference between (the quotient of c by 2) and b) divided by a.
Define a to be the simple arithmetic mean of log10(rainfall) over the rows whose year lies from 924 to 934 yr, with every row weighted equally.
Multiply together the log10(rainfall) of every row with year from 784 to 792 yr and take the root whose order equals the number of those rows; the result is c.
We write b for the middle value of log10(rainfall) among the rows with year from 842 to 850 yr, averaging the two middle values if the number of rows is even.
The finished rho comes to 0.48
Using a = 1.80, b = 1.71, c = 1.69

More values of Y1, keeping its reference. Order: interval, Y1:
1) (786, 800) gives 6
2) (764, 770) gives 31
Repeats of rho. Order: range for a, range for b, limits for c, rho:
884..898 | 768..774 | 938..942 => 0.42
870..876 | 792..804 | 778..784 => 0.52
